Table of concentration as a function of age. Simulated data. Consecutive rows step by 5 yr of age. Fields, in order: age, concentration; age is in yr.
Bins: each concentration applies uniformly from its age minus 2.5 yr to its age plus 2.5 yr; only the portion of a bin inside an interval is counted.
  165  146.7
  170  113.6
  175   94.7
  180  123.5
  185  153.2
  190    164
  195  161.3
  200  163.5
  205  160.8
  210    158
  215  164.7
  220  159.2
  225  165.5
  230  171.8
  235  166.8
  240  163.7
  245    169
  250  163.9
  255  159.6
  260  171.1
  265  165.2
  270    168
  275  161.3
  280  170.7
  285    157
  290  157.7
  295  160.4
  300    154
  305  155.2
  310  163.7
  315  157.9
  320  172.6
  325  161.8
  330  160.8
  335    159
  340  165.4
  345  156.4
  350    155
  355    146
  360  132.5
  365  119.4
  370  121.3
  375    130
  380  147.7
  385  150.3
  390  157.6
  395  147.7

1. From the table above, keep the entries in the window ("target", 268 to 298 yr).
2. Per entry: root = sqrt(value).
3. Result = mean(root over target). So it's 12.7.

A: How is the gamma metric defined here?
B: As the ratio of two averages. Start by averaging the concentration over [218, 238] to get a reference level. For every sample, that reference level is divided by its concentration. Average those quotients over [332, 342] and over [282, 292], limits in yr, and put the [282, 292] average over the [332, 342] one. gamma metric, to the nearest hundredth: 1.03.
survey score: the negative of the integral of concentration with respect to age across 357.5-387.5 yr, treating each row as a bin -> -4006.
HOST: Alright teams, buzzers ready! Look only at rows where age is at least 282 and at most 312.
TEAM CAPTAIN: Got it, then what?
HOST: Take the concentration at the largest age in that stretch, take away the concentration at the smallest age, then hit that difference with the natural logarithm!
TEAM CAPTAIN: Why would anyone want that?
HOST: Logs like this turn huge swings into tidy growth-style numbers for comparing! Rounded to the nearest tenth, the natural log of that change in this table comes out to 1.9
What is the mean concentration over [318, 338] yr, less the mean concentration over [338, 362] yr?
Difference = 12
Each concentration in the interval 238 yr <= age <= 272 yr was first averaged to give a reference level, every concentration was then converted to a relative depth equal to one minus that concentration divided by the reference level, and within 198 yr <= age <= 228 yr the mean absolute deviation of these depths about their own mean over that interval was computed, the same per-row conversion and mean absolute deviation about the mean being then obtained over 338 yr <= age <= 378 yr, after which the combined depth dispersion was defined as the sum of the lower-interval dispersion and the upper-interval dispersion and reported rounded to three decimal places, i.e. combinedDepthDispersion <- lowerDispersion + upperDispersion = 0.106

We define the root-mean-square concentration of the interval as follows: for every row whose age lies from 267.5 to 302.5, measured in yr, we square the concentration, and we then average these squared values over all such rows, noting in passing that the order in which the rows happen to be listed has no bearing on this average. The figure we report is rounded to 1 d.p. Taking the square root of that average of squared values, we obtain 161.4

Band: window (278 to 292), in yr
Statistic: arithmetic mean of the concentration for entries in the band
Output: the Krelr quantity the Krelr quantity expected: 162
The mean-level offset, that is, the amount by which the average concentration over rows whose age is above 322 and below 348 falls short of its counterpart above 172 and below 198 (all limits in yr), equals -21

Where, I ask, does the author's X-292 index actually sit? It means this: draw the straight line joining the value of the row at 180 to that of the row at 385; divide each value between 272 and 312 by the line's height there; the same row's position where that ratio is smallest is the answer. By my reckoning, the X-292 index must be 300 yr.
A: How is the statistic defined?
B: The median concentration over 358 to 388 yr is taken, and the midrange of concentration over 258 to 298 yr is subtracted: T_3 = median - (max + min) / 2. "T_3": -33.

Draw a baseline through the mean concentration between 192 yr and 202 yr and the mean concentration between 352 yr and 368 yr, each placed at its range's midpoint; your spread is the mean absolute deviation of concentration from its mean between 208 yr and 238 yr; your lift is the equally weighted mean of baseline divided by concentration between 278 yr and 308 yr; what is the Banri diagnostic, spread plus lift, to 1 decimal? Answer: 4.7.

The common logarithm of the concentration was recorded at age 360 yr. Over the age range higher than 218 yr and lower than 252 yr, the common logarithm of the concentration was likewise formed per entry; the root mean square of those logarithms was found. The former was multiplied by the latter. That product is 4.71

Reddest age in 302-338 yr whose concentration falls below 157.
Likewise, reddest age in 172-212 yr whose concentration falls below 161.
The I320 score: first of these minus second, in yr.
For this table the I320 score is 95 yr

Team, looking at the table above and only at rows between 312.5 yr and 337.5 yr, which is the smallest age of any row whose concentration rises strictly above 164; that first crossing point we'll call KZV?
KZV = 320 yr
